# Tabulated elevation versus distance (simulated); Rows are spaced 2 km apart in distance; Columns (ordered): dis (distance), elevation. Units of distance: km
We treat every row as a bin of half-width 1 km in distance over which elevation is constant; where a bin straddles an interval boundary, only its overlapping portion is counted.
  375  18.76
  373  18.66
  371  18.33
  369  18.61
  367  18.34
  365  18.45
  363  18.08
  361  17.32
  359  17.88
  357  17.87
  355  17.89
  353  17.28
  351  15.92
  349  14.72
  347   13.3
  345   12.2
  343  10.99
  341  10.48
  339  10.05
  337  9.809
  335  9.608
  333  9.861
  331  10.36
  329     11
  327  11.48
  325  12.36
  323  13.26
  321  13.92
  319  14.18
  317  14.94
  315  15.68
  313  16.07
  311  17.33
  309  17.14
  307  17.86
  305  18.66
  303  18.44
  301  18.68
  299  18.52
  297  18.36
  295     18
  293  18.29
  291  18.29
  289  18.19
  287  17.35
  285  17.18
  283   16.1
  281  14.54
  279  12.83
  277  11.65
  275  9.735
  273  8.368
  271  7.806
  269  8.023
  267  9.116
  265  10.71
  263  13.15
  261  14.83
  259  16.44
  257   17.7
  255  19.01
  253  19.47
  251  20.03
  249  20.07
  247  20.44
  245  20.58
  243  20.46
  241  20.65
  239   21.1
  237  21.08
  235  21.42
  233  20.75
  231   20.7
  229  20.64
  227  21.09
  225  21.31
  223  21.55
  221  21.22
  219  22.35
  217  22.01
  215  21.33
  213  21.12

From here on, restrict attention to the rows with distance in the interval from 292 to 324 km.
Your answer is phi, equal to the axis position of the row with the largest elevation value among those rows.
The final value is 301 km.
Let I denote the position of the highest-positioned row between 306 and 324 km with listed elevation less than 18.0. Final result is 323 km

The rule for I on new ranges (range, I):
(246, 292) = 287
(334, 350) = 349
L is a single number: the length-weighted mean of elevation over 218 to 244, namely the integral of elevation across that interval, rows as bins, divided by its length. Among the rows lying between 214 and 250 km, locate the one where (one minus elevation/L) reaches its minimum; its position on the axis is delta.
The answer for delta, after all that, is 219 km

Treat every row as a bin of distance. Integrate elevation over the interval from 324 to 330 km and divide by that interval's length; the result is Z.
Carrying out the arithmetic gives 12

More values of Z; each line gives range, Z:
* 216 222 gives 22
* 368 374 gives 19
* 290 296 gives 18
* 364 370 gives 18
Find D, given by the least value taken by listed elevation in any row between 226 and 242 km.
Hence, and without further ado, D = 20.64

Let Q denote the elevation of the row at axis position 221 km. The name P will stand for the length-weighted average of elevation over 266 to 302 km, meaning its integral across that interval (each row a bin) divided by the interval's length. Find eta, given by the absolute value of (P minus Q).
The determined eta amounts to 6.7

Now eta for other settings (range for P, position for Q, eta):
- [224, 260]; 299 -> 1.6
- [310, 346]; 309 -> 4.7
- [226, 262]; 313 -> 3.7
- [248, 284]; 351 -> 2.1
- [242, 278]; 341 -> 4.4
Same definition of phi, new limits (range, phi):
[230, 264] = 235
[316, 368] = 365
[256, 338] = 301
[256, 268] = 257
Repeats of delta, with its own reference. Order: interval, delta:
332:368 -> 365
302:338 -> 305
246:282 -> 247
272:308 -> 301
